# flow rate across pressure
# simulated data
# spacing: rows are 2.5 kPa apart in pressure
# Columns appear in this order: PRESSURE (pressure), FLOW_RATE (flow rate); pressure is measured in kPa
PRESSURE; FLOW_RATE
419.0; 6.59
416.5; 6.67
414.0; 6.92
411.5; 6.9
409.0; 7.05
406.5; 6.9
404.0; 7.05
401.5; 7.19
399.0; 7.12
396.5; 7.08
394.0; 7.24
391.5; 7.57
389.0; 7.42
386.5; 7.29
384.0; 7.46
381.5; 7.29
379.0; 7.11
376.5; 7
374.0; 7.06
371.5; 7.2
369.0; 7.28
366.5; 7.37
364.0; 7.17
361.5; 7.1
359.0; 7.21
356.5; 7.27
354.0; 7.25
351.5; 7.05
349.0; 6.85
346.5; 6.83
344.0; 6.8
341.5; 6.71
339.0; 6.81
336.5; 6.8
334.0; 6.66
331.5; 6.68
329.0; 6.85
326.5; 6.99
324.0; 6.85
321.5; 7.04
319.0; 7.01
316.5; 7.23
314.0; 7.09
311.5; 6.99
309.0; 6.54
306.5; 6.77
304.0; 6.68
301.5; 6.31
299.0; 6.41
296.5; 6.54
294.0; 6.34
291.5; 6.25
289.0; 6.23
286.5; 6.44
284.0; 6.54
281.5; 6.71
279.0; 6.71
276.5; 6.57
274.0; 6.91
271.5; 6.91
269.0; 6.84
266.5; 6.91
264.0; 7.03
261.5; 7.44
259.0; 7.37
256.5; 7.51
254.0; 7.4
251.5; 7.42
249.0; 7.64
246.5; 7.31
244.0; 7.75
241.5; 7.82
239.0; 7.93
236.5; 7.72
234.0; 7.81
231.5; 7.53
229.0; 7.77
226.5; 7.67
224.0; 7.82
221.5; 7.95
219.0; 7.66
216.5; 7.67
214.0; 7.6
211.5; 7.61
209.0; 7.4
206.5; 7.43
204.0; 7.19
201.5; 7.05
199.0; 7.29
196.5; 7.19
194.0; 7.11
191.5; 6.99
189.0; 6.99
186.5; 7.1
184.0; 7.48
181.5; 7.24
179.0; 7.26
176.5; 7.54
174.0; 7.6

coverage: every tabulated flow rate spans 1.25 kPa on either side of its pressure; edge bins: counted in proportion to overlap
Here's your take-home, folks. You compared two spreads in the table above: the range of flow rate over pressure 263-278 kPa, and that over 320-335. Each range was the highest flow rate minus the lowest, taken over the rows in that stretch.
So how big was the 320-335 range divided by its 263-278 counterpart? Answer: 0.83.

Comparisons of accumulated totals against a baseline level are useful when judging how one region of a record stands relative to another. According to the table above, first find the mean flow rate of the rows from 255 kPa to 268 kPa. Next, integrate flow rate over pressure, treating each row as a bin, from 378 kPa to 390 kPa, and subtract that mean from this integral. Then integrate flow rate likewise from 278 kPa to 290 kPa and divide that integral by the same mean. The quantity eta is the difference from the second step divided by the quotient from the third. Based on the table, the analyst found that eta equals 7.5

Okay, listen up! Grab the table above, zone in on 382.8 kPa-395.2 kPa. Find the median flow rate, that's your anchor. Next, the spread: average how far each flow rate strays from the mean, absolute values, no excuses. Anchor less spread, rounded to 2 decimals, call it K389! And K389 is 7.32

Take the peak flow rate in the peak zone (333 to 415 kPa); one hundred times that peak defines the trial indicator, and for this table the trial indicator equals 757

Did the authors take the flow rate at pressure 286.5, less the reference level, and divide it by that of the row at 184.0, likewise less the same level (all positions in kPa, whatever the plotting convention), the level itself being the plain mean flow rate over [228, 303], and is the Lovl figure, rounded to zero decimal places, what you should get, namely -2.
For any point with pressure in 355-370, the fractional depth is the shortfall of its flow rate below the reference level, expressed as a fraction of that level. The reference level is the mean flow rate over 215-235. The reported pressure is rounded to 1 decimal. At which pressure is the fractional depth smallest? 366.5 kPa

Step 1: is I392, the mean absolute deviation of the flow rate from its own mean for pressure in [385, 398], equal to 0.14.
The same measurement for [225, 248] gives 0.13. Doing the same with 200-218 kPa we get 0.18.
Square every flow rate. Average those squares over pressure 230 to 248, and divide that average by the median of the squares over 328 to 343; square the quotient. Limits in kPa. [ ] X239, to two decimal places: 1.69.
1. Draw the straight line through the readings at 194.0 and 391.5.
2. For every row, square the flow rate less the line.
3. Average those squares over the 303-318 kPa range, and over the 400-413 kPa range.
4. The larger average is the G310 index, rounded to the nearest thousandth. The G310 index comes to 0.358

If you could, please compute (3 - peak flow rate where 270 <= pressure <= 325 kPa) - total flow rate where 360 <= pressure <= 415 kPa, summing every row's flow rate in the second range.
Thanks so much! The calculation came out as -162.0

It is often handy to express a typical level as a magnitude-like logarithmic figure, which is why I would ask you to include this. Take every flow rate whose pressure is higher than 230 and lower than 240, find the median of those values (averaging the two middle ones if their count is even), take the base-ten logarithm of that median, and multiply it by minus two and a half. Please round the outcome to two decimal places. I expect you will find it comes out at -2.23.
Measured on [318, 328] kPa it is -2.11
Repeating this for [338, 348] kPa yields -2.08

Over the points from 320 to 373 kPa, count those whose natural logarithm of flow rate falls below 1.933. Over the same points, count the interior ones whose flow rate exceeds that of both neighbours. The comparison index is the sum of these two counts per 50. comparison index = 0.28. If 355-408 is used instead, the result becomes 0.10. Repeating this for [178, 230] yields 0.12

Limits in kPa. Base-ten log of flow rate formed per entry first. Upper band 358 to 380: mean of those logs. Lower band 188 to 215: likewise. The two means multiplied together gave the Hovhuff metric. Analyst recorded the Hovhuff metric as 0.736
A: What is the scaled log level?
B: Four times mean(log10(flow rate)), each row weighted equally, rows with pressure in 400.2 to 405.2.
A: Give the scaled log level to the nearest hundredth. 3.41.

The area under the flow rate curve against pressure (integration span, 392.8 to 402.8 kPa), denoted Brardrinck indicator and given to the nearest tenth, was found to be 71.6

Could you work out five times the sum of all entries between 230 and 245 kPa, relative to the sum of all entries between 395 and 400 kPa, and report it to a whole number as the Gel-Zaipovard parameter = 16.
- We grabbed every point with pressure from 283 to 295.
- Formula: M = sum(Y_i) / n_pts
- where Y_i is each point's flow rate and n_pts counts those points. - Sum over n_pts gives 6.4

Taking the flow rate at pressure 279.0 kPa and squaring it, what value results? 45.0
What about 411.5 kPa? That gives 47.6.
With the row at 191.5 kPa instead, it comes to 48.9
